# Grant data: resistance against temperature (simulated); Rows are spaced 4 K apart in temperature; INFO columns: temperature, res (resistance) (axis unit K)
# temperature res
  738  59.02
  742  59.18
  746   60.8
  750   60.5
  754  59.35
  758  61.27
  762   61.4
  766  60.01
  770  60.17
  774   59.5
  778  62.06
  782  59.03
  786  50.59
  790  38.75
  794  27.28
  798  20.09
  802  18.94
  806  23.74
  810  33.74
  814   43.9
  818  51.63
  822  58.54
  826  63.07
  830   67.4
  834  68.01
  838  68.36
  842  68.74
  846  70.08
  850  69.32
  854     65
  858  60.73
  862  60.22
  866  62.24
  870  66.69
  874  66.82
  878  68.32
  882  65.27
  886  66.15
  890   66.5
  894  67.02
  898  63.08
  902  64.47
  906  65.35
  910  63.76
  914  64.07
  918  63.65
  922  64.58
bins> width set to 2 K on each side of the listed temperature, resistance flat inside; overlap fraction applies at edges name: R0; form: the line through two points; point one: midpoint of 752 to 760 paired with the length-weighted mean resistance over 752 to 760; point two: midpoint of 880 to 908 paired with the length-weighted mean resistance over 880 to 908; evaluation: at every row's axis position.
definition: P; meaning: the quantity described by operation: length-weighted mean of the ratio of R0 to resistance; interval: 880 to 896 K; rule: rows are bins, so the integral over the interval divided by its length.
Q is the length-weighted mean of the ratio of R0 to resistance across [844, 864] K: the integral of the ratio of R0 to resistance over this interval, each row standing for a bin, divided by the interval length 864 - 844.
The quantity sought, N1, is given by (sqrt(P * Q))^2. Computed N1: 0.97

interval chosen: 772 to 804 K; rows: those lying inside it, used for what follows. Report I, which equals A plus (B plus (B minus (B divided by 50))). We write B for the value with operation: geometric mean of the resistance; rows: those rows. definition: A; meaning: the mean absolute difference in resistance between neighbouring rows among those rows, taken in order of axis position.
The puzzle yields 82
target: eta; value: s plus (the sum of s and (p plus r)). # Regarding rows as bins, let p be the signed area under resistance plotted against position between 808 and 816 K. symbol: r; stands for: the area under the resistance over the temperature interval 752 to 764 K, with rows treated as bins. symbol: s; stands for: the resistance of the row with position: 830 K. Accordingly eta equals 1173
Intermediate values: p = 311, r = 728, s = 67.4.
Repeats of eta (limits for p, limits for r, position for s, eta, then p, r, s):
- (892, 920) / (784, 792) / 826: 2289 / 1806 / 357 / 63.07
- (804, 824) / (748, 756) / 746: 1447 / 846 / 479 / 60.8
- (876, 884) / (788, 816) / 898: 1486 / 534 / 826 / 63.08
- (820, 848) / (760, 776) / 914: 2949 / 1857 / 964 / 64.07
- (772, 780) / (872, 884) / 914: 1416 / 486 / 802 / 64.07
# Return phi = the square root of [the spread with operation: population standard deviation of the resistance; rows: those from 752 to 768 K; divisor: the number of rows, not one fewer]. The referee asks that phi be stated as 0.93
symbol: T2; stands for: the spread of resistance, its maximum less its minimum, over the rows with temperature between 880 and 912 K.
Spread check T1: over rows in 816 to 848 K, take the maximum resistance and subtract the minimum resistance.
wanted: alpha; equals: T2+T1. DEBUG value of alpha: 22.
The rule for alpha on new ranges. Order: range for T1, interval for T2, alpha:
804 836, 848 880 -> 53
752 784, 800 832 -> 51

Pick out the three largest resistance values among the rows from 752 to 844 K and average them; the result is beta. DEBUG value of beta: 68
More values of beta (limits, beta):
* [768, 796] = 61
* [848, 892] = 68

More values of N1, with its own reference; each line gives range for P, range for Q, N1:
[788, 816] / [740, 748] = 2.29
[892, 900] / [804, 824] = 1.65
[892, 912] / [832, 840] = 0.94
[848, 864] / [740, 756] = 1.01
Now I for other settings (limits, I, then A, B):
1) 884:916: 130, 1.3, 65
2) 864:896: 132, 1.6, 66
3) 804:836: 102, 6.3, 49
